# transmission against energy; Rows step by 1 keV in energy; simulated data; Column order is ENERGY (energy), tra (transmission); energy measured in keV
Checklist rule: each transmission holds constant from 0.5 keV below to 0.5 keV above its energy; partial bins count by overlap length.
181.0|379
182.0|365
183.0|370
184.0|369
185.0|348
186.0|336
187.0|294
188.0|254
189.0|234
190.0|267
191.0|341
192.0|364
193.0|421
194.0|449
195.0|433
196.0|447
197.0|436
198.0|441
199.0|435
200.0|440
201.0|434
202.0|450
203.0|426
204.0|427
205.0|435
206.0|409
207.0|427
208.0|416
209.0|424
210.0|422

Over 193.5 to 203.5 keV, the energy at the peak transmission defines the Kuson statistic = 202.0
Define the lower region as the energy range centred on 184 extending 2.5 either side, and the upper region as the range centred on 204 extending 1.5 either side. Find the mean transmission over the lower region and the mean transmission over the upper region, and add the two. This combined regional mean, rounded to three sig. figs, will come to 787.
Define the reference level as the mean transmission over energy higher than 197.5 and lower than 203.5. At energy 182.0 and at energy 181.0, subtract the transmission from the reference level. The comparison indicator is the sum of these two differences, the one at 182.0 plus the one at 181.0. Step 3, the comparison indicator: 131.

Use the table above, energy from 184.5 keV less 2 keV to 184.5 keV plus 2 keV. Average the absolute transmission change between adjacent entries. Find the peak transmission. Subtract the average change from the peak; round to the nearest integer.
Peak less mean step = 359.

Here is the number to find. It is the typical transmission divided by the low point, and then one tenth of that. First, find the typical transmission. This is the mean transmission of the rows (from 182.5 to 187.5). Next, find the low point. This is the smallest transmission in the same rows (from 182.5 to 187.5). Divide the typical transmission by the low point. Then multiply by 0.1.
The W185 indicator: 0.1168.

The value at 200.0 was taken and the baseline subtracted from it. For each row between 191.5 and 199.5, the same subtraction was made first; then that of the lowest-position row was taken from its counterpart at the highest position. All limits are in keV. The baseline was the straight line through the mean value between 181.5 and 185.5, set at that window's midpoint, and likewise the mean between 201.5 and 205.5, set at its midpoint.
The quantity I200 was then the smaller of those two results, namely 18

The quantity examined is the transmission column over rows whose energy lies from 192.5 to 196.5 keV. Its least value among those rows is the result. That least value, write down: 421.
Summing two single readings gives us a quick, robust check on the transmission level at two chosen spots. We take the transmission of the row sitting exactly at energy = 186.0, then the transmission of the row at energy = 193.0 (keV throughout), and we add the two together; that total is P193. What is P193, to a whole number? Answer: 757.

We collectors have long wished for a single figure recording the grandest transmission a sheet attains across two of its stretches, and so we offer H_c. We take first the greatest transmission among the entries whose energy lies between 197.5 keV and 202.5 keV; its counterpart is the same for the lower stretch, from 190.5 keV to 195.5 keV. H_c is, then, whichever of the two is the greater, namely 450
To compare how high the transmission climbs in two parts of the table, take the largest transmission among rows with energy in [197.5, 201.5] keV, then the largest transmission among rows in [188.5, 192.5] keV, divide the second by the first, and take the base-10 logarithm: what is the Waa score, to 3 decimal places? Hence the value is -0.083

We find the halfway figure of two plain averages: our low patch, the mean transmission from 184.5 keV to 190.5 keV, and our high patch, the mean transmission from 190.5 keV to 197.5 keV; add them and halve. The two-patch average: 351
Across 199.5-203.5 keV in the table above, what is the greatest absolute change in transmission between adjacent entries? 24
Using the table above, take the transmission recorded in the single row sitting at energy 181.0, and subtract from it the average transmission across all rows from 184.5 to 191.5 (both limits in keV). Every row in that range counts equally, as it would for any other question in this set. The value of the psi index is 83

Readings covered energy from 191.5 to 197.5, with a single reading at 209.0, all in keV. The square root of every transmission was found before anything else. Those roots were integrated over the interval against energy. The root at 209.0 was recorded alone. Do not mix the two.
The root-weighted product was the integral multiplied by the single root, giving 2545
